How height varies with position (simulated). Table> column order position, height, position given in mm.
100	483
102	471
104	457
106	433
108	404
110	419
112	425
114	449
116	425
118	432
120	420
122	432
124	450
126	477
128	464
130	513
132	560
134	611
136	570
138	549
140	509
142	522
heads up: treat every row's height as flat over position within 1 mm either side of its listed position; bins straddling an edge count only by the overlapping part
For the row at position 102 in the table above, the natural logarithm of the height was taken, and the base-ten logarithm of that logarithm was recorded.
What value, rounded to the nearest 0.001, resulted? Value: 0.789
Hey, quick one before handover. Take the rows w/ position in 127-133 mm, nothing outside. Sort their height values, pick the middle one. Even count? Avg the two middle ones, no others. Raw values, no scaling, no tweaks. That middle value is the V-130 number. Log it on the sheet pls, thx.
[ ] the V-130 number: 513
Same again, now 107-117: 425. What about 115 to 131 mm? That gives 441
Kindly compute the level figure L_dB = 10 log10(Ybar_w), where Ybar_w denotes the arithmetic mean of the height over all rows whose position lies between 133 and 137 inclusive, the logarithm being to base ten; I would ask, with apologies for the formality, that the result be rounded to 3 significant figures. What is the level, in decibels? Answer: 27.7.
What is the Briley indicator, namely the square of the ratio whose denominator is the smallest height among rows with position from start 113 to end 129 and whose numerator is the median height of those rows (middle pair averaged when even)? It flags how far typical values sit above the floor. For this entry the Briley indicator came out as 1.10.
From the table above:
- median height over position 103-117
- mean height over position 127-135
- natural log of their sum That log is 6.87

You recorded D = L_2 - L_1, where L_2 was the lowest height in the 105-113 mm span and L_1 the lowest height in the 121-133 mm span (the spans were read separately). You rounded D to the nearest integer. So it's -28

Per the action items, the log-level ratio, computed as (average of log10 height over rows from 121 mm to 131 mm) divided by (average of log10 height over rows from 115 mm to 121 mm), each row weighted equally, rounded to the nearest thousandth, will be 1.015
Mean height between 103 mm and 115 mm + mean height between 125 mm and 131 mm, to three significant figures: 916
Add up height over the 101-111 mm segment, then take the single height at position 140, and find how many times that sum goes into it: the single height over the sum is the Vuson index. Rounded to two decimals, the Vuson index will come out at 0.23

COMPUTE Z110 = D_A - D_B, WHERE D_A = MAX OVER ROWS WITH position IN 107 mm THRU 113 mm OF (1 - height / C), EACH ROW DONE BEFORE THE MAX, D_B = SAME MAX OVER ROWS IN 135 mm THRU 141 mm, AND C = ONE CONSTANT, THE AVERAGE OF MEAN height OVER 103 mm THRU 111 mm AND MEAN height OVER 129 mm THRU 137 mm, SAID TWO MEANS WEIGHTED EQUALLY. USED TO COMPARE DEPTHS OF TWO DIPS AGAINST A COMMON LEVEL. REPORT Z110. 0.21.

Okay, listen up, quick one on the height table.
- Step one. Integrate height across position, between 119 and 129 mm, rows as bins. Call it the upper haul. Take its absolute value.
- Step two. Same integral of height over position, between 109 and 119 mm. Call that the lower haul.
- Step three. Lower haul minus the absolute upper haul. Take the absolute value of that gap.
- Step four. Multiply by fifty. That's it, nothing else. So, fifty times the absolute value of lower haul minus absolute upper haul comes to 9300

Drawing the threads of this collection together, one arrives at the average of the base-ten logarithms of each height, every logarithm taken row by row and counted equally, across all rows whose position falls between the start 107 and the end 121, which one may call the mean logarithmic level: 2.63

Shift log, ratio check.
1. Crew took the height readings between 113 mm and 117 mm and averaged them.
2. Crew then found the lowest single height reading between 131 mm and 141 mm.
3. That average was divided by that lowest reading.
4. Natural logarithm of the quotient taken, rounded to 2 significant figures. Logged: -0.15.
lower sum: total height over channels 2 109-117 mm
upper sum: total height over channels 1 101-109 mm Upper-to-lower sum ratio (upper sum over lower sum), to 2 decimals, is 1.03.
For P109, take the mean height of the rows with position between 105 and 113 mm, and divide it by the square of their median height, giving 0.0024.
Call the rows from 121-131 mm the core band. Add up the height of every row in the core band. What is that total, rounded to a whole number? 2336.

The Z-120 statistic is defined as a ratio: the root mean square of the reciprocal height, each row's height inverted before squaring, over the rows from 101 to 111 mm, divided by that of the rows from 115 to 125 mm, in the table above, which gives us 0.99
